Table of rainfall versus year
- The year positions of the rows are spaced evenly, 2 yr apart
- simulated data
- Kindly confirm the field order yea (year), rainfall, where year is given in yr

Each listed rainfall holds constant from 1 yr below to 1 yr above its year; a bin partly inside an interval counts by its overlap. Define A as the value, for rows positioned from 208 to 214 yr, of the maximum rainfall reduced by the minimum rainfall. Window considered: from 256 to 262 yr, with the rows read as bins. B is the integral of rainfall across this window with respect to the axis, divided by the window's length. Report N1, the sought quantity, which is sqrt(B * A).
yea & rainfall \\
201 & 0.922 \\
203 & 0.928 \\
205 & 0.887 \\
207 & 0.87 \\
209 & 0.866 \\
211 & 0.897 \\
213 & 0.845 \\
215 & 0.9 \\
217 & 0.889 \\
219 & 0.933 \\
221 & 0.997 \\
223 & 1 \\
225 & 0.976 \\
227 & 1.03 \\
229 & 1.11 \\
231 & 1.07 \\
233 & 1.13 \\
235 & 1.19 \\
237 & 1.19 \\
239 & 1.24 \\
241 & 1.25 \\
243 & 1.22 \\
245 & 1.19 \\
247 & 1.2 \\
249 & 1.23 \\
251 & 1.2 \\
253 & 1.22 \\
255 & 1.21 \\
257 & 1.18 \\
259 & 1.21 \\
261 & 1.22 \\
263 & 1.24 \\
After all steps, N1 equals 0.250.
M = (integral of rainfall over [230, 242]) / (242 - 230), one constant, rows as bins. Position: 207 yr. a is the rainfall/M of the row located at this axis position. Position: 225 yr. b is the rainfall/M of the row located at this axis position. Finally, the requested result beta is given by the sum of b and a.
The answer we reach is 1.6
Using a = 0.74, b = 0.83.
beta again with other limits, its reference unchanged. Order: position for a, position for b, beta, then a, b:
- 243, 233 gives 2.0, 1.04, 0.96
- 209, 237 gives 1.7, 0.73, 1.01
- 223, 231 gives 1.8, 0.85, 0.91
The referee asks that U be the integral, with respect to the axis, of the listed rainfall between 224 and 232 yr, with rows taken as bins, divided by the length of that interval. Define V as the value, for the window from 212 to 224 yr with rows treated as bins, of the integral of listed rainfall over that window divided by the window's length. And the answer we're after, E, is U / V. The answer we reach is 1.1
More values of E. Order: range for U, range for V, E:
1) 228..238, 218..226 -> 1.2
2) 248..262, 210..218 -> 1.4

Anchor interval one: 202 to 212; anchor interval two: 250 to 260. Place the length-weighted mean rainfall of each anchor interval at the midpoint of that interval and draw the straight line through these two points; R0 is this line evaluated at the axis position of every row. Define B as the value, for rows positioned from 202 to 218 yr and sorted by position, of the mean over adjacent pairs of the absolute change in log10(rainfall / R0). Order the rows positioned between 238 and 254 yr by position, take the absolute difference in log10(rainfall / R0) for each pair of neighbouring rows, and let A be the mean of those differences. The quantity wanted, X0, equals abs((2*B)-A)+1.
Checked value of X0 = 1.027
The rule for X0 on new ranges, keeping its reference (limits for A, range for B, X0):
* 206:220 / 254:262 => 1.001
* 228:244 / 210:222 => 1.028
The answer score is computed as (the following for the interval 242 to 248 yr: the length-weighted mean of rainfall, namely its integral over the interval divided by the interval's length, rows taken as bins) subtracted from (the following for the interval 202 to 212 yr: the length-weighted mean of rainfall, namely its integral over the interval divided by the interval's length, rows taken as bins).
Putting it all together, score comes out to -0.3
